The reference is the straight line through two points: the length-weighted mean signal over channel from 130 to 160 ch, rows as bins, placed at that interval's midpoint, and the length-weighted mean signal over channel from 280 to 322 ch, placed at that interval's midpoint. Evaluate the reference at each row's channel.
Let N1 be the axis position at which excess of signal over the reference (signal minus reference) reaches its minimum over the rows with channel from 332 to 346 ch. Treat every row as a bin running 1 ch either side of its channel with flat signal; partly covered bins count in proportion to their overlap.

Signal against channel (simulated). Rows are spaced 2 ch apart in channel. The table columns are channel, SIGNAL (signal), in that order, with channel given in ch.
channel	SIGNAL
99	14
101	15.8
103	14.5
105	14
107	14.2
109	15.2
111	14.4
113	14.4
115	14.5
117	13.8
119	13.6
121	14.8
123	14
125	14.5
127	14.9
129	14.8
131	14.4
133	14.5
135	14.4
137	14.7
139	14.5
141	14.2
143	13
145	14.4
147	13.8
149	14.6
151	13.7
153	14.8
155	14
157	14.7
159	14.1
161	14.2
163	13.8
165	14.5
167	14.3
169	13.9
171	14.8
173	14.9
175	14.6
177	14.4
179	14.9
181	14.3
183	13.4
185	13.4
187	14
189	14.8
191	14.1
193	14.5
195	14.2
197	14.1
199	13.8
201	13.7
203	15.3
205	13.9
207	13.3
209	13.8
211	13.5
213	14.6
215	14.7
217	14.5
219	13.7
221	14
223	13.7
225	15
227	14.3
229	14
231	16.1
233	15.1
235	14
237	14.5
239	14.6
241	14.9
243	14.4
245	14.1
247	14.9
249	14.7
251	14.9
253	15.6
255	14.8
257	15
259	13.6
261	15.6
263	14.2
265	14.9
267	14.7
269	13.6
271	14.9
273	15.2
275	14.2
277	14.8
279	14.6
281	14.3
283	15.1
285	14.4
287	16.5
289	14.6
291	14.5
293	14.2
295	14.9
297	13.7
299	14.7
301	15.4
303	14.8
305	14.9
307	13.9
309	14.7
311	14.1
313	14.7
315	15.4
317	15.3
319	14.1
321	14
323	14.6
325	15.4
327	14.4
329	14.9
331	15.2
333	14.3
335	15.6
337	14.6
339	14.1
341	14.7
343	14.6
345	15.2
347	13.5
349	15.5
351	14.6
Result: 339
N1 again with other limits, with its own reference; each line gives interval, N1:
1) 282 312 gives 297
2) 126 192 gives 143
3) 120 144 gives 143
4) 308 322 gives 321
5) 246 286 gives 269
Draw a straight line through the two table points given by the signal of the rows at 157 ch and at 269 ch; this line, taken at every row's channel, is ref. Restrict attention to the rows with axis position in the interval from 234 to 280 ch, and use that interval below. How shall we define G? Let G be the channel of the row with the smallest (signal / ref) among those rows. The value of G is 259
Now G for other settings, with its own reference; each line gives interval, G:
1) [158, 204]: 183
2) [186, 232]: 207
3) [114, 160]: 143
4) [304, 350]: 307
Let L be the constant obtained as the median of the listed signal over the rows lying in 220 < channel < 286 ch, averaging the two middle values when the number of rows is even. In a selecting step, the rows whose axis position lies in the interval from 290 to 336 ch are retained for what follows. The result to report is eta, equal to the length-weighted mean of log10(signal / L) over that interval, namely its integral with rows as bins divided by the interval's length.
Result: -0.001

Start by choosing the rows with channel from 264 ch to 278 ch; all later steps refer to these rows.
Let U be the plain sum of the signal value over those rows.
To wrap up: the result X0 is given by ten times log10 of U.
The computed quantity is 20.1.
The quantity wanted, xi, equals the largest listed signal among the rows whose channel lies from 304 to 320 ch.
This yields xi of 15.4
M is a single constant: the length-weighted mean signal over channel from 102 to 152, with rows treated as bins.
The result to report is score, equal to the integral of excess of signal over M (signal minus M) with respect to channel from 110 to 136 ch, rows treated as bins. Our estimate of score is 1.9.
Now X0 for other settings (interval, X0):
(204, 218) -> 19.9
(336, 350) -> 20.1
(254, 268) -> 20.1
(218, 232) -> 20.0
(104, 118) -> 20.0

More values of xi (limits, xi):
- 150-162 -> 14.8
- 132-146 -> 14.7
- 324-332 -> 15.4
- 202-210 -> 15.3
